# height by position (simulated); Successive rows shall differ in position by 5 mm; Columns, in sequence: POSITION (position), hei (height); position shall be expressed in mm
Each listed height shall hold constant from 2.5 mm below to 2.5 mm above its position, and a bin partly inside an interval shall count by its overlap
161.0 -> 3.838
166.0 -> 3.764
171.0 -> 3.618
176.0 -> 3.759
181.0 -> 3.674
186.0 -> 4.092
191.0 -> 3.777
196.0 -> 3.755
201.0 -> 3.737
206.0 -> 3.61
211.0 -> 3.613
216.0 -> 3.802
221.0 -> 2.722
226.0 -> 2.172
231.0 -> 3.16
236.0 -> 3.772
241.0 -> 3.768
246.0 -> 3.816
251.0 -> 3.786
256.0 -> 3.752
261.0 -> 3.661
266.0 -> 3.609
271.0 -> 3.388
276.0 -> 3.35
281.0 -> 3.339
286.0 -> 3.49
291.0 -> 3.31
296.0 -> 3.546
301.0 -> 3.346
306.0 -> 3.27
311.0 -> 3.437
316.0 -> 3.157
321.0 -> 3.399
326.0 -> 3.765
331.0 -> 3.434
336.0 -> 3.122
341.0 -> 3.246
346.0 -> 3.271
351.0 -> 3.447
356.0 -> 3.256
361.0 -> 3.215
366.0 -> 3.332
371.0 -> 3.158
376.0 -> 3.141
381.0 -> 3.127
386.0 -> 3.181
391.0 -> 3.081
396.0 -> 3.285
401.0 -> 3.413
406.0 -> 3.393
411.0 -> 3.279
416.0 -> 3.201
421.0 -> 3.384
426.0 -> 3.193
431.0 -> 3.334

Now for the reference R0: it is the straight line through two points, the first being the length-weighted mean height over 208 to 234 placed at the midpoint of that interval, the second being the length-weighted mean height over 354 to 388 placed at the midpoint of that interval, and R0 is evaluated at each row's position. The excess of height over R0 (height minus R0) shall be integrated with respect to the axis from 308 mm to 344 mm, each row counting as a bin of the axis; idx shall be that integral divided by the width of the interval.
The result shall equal 0.19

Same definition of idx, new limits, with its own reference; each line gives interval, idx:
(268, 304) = 0.24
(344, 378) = 0.07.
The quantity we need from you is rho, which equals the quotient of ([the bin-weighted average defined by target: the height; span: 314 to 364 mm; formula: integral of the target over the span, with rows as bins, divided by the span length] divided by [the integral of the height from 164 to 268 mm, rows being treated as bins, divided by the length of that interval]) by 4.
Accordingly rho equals 0.23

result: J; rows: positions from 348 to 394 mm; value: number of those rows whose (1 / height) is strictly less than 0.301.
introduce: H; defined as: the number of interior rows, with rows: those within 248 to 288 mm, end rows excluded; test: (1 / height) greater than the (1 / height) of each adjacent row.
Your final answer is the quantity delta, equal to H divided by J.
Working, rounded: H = 1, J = 2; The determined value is 0.5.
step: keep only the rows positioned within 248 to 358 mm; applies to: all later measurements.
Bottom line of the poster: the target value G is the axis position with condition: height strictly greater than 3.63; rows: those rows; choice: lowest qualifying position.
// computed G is 251.0 mm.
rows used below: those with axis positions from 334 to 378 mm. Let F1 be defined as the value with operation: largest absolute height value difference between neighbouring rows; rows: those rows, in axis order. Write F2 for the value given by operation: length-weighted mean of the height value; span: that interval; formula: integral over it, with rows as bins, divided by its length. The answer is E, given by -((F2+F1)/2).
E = -1.72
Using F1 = 0.191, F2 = 3.25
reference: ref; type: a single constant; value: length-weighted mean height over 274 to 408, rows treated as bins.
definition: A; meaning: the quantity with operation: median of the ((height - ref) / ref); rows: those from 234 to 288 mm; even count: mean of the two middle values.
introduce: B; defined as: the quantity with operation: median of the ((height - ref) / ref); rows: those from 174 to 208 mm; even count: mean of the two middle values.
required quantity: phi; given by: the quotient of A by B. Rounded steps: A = 0.10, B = 0.13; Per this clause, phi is 0.8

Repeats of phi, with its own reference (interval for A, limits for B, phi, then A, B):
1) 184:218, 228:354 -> 3.7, 0.13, 0.04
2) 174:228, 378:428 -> -5.6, 0.13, -0.02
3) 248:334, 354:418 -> -1.2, 0.04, -0.03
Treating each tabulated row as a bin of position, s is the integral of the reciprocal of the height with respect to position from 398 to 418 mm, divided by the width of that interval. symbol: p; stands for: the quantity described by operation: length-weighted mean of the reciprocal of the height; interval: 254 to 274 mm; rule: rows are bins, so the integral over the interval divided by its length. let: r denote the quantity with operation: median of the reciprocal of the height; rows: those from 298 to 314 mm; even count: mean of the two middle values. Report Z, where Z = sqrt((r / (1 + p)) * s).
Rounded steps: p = 0.279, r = 0.299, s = 0.301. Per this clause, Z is 0.265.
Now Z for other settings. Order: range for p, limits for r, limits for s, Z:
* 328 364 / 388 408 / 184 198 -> 0.244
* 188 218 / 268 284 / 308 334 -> 0.262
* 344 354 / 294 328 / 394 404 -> 0.260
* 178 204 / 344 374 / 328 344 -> 0.272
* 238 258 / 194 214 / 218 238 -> 0.275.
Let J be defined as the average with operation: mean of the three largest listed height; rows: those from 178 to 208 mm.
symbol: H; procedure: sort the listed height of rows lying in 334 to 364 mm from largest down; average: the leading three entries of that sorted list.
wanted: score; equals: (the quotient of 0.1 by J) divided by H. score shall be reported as 0.0078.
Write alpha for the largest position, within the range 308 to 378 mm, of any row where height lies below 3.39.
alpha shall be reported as 376.0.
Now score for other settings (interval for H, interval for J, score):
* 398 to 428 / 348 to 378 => 0.0088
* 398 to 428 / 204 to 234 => 0.0080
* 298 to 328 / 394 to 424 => 0.0083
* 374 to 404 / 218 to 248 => 0.0080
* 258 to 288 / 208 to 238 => 0.0075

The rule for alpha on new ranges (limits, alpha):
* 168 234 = 231.0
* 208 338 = 336.0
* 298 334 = 316.0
